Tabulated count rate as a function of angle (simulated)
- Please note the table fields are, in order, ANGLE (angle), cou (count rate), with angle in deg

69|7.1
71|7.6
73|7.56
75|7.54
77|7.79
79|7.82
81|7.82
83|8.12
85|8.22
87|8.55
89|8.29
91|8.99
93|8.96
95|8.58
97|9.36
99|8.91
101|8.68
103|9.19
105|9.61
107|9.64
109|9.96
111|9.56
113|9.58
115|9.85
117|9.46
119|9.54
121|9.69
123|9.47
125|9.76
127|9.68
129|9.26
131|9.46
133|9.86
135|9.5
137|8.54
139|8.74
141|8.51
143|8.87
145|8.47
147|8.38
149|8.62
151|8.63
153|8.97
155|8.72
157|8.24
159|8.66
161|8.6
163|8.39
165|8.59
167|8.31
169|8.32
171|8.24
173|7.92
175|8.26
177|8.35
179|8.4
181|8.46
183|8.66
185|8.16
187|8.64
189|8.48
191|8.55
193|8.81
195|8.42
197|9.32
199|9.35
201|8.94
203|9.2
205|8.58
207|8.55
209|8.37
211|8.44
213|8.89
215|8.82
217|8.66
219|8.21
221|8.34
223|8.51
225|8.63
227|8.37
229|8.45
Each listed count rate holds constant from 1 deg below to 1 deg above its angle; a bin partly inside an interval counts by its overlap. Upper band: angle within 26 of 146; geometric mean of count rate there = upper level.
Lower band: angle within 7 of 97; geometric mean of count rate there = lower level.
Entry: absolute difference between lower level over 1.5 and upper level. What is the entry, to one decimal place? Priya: 2.9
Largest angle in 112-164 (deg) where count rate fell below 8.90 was 163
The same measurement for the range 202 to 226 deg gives 225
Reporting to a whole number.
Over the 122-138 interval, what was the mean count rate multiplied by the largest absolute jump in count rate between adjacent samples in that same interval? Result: 9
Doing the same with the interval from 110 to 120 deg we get 4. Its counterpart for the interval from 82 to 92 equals 6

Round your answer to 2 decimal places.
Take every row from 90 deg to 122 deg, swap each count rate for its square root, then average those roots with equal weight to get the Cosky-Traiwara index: 3.06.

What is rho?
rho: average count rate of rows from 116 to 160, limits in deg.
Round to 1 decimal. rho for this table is 9.0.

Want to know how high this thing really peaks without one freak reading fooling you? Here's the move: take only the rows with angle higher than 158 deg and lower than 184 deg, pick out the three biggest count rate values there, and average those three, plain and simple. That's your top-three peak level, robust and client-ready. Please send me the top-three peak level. 8.6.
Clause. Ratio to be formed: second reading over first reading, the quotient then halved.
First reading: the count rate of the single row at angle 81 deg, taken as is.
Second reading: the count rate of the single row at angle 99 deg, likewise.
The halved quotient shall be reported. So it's 0.57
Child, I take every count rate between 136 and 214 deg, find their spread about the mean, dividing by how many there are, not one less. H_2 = 0.30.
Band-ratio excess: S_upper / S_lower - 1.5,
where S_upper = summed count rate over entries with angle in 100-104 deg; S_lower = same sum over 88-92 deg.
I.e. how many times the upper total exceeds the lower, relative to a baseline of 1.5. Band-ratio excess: -0.466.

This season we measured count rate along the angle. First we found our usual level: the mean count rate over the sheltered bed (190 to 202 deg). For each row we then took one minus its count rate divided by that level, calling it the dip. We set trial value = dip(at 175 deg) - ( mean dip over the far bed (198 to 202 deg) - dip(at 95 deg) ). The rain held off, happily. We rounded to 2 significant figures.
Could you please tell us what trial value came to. 0.14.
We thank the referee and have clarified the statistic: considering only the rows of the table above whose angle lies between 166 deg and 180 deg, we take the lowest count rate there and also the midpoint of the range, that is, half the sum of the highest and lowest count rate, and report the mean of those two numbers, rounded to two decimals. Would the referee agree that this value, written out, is 8.04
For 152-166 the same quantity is 8.42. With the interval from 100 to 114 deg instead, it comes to 9.00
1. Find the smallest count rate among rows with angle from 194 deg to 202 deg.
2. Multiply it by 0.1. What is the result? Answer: 0.84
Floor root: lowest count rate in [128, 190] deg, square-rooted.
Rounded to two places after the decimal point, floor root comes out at 2.81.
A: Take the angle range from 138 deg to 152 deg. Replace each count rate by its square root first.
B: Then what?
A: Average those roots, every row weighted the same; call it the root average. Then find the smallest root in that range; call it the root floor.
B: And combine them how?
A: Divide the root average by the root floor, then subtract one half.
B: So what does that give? 0.513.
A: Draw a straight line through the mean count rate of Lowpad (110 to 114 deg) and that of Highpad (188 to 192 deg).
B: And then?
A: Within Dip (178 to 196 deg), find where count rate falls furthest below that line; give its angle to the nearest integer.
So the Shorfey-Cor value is 185 deg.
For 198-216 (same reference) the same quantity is 209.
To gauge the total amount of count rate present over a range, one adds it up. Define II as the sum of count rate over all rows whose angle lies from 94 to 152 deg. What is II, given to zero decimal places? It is 267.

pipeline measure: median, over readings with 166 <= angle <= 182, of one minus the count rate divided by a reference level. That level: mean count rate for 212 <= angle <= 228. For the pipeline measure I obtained 0.028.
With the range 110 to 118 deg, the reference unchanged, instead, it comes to -0.119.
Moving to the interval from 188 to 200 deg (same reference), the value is -0.015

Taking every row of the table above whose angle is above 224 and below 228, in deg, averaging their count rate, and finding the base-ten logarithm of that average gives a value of 0.93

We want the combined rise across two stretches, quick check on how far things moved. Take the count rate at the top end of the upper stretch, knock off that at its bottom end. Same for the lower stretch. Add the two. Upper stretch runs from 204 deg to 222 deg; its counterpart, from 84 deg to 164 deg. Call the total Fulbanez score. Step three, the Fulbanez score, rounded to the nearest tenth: -0.1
